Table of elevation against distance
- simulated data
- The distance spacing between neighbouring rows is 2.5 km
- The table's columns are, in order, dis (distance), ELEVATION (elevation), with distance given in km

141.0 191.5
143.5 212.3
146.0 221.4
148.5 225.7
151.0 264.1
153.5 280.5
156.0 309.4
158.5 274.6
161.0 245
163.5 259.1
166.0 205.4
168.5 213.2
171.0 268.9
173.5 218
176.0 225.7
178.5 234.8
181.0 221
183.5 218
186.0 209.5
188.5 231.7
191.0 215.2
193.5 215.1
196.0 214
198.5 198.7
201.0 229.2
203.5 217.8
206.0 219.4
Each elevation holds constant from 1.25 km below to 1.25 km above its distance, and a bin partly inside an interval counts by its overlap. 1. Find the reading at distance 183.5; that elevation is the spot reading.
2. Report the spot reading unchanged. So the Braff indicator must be 218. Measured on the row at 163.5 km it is 259.1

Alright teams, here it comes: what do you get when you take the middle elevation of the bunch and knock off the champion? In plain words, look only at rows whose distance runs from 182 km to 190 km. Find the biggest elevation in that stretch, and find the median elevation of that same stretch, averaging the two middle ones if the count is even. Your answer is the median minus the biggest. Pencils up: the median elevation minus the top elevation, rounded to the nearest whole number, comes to -14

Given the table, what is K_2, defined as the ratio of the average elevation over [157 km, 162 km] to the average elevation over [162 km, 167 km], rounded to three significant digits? 1.12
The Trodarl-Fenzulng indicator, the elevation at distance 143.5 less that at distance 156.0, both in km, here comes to -97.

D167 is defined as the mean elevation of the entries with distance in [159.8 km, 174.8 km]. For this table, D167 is 235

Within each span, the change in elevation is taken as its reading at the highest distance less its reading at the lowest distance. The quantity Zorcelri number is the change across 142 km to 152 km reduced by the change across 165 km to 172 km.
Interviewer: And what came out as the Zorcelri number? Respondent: -12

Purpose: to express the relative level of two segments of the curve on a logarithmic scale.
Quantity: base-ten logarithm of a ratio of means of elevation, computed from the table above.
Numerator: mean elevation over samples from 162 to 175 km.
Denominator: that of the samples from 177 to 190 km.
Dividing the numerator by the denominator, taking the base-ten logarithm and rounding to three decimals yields 0.019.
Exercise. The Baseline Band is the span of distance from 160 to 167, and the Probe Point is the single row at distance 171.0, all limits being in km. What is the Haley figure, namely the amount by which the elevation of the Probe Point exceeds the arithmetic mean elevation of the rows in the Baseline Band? 32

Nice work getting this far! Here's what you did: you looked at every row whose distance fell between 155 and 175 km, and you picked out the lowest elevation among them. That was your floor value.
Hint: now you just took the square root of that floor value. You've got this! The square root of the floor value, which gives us 14.3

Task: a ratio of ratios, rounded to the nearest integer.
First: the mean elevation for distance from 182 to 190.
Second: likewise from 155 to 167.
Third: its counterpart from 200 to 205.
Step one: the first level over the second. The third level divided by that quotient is 263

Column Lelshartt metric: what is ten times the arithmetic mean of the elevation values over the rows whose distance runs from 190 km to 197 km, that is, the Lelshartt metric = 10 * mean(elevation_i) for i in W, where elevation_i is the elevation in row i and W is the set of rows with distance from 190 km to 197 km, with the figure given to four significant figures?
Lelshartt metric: 2148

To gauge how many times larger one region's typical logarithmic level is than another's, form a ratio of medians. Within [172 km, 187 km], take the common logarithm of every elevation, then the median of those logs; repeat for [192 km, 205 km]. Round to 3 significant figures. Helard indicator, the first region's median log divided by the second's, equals 1.00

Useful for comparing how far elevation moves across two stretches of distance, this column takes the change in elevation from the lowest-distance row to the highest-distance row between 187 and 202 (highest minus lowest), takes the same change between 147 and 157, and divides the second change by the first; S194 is -33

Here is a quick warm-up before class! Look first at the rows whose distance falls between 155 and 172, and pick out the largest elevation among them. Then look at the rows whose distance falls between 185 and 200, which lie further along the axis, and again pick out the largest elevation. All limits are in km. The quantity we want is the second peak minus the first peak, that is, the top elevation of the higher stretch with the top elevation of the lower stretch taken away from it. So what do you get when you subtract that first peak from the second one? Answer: -78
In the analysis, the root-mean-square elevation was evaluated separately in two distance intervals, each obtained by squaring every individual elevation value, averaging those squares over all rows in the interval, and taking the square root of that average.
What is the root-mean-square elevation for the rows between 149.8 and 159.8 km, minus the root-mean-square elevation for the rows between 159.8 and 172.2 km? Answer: 43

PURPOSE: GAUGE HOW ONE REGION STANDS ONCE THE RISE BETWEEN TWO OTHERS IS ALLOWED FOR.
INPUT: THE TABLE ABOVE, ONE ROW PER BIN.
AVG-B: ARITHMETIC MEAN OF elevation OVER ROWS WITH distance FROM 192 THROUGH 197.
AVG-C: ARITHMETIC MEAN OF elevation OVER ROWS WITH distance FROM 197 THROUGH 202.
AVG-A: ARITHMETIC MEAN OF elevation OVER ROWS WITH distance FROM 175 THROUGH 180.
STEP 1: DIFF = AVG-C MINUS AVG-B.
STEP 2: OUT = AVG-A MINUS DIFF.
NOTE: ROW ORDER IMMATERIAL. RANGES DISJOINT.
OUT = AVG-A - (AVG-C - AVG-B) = 231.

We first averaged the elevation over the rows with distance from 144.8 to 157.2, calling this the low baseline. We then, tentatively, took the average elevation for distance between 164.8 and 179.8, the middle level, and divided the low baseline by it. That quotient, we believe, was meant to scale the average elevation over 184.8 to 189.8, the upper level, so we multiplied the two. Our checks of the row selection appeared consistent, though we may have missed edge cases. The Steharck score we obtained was 252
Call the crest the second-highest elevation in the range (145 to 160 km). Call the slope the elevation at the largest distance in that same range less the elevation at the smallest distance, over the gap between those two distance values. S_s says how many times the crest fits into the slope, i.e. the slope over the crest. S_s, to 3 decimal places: 0.015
